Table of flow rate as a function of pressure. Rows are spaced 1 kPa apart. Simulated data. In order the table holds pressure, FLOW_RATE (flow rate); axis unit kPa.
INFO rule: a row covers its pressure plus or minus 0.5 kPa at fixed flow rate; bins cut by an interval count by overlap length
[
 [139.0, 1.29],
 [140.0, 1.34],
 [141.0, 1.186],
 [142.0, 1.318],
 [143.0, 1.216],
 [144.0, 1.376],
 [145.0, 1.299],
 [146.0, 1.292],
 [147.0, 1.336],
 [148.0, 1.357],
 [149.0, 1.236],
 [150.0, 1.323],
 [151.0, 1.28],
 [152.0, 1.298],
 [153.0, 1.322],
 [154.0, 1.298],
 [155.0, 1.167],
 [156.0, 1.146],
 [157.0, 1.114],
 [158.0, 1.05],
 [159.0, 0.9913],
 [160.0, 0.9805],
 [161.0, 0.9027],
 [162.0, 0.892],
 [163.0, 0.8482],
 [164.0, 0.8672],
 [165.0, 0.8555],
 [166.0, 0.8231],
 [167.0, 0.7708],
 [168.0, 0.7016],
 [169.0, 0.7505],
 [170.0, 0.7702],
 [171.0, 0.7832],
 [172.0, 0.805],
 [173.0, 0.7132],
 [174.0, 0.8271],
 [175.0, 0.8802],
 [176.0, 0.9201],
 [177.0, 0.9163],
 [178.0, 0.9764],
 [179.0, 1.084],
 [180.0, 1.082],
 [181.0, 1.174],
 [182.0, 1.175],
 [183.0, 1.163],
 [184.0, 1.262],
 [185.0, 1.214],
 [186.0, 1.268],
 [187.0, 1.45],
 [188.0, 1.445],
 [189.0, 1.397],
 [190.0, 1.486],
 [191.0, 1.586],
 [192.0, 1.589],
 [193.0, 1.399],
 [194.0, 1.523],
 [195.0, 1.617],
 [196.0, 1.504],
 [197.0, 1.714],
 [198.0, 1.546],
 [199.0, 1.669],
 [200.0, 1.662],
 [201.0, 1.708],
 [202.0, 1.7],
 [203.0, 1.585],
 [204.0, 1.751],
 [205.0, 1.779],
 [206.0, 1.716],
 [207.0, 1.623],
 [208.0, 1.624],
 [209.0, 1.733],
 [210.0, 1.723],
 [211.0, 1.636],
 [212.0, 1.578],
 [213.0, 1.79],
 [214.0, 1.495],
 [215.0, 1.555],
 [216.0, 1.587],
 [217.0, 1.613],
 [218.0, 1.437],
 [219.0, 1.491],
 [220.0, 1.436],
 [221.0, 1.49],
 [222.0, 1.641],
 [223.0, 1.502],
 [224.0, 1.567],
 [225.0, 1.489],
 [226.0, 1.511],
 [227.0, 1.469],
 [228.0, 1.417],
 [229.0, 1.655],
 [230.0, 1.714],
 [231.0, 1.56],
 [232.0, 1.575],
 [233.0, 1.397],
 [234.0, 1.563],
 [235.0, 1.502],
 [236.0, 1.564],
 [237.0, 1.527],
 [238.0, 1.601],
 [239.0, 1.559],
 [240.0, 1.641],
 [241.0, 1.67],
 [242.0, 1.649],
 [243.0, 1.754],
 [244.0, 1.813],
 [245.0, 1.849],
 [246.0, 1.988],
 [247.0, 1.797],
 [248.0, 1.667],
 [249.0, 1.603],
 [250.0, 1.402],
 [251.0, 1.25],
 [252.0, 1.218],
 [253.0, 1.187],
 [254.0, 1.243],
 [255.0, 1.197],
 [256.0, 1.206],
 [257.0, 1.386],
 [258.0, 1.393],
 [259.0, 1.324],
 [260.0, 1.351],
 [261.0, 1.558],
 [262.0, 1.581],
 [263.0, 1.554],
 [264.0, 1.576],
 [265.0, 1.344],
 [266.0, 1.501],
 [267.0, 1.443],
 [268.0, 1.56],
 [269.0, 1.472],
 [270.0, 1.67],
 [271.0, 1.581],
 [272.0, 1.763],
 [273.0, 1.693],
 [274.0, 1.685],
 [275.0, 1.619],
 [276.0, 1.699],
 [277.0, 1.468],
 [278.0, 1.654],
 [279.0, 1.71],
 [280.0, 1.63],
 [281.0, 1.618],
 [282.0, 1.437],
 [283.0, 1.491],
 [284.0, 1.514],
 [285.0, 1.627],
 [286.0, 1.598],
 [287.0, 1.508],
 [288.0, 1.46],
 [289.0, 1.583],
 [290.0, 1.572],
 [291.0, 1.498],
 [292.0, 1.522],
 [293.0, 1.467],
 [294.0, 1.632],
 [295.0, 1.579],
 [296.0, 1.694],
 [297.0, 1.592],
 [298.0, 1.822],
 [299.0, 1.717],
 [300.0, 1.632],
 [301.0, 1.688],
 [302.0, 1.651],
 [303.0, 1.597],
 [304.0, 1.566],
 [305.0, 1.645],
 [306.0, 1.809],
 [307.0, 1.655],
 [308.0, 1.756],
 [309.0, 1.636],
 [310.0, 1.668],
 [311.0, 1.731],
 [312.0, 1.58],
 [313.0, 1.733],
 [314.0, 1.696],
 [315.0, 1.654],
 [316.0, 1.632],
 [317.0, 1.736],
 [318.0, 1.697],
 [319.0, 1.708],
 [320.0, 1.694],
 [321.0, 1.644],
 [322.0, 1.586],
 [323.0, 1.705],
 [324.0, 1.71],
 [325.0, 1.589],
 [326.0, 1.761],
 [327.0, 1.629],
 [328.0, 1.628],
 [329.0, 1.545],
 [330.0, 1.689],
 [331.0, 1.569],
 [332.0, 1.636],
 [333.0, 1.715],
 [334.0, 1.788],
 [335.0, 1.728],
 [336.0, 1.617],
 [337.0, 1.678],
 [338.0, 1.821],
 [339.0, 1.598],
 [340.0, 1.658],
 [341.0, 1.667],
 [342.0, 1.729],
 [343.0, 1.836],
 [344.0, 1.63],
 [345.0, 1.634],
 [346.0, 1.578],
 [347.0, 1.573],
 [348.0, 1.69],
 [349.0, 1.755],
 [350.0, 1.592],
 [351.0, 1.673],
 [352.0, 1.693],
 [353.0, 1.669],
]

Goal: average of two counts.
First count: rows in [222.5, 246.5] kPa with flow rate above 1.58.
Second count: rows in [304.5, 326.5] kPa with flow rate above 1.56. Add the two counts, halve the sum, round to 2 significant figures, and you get 16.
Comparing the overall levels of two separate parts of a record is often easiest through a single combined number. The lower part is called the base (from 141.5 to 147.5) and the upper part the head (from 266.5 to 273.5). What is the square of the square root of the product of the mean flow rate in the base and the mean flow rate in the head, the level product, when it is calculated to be 2.1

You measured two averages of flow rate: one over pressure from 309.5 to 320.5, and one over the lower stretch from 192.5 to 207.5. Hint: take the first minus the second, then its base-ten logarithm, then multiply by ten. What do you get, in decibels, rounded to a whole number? -13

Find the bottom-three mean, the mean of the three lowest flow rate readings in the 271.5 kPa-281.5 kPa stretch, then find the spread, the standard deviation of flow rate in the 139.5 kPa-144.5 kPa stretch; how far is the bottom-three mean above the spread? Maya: 1.49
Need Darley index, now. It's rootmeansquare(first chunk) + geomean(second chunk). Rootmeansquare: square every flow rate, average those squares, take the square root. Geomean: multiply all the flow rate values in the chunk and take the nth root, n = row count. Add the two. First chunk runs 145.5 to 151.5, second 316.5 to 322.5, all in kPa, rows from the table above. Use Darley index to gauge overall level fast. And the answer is 2.98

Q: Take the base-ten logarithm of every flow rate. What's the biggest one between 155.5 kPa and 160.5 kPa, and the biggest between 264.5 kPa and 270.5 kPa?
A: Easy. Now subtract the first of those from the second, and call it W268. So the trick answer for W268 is 0.16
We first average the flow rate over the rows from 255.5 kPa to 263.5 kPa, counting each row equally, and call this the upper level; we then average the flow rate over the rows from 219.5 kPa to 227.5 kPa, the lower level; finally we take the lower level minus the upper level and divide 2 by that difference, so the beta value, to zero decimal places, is 21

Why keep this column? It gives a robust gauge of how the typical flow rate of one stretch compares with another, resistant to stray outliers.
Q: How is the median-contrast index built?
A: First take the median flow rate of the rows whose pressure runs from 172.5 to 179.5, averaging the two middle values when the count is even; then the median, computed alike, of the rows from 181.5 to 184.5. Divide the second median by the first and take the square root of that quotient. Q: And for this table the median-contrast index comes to 1.13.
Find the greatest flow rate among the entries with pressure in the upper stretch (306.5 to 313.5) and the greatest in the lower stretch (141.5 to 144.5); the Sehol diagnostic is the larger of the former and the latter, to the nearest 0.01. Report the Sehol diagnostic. 1.76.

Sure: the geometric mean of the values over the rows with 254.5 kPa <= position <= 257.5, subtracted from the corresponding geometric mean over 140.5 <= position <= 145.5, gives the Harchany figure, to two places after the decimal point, 0.02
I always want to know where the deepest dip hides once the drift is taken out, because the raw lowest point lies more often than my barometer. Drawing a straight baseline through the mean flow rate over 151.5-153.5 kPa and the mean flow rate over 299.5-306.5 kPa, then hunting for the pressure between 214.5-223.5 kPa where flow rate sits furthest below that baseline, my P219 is 220.0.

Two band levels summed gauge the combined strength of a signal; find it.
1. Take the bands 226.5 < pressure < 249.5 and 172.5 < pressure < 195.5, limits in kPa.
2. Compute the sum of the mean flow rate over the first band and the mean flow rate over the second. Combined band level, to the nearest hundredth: 2.86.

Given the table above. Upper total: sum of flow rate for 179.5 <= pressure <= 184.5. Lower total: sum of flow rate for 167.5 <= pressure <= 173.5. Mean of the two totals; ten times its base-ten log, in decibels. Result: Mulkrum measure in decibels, 7.2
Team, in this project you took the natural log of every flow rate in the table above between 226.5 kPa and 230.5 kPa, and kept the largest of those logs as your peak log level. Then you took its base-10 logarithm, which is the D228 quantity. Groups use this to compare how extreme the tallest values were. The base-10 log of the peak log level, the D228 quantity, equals -0.27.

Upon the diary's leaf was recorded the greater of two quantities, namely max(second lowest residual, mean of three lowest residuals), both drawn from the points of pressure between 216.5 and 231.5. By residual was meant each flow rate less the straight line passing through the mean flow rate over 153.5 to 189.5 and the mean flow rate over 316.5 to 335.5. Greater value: 0.22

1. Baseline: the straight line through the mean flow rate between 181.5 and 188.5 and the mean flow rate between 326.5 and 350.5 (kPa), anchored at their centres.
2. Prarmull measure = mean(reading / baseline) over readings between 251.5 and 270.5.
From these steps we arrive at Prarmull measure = 0.96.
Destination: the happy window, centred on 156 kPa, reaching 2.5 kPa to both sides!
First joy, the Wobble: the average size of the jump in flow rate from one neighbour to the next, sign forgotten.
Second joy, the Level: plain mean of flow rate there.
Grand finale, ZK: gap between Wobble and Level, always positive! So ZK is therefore 1.09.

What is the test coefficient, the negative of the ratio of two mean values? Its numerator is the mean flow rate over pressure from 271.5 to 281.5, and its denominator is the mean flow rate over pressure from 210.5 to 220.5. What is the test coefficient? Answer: -1.06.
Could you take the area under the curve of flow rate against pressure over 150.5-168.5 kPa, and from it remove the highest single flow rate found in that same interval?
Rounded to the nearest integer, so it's 17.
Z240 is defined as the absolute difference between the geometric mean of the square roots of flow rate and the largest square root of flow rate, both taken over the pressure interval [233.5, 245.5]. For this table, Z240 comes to 0.080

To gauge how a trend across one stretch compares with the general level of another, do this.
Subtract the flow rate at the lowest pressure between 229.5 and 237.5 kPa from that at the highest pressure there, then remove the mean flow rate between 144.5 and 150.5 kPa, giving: -1.49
